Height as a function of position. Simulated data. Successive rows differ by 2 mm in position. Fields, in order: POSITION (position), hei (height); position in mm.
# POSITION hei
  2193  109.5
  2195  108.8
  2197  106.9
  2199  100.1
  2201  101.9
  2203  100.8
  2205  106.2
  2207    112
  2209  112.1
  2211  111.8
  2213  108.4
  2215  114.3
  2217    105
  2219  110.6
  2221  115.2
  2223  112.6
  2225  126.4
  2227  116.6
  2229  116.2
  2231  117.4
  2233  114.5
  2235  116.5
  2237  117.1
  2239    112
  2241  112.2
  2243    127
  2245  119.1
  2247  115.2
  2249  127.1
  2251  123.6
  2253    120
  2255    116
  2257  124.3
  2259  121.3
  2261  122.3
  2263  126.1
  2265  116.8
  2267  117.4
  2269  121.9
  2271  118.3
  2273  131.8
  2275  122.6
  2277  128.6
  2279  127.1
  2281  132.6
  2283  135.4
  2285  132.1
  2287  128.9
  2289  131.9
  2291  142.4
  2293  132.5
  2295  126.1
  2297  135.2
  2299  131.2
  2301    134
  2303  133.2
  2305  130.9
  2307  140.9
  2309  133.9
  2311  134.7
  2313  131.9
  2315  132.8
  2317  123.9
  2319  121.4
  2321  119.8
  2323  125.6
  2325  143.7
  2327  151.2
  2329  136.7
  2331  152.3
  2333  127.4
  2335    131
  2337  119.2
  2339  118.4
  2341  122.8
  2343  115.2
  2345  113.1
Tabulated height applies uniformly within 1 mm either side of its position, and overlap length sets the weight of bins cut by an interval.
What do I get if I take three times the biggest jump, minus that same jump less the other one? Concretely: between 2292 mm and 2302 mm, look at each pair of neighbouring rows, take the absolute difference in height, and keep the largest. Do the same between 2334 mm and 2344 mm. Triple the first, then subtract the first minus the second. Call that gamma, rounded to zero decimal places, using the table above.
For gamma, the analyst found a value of 30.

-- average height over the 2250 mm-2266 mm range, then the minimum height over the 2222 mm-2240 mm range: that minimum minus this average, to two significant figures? -9.3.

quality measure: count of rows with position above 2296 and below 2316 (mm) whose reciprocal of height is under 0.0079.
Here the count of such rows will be 10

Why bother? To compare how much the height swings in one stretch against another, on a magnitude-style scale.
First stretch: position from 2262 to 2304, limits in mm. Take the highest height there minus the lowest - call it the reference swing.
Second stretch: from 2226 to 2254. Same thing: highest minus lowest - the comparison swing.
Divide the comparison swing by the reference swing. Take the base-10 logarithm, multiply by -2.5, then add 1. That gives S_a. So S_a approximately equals 1.6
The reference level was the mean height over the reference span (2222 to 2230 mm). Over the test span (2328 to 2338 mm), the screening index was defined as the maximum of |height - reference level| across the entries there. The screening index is 34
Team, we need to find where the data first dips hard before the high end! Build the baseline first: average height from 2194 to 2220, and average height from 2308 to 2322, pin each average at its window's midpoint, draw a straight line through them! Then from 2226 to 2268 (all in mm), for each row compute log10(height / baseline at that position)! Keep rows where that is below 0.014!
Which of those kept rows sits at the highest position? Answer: 2267 mm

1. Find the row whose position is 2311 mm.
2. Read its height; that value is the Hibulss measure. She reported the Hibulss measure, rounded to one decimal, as 134.7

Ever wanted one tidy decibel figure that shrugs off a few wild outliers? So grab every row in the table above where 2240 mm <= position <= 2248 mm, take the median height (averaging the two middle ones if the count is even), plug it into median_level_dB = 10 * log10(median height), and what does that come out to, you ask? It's 20.7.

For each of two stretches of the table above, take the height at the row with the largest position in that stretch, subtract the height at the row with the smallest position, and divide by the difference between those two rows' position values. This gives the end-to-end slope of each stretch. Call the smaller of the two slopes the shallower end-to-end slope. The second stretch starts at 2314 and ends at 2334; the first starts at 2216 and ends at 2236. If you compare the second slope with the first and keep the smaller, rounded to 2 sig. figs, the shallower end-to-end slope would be -0.30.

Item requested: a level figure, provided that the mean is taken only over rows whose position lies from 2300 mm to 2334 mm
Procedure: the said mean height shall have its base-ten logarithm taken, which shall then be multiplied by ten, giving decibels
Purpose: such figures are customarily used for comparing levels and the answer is 21.3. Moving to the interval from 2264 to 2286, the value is 21.0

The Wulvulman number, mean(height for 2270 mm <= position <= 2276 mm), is 124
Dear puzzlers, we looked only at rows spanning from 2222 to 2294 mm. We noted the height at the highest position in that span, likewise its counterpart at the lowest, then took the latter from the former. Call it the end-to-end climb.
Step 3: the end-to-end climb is 20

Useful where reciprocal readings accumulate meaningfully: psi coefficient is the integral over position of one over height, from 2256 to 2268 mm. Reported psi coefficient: 0.10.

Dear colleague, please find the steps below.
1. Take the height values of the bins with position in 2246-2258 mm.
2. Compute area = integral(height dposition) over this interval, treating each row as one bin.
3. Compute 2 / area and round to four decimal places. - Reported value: 0.0014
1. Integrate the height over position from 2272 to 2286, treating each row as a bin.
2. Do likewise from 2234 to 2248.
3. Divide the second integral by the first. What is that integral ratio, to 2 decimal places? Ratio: 0.90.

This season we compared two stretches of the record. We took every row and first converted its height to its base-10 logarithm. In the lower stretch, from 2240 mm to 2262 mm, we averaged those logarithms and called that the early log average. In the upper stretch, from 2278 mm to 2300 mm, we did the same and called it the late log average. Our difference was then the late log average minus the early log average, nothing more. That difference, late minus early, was 0.040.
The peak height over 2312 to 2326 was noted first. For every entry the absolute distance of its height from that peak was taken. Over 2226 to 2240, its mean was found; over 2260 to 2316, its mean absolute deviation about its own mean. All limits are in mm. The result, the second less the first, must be -23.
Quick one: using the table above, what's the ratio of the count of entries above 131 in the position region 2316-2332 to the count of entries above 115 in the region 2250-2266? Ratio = 0.50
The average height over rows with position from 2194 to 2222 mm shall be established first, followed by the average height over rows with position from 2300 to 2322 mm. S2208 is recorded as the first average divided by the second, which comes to 0.83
